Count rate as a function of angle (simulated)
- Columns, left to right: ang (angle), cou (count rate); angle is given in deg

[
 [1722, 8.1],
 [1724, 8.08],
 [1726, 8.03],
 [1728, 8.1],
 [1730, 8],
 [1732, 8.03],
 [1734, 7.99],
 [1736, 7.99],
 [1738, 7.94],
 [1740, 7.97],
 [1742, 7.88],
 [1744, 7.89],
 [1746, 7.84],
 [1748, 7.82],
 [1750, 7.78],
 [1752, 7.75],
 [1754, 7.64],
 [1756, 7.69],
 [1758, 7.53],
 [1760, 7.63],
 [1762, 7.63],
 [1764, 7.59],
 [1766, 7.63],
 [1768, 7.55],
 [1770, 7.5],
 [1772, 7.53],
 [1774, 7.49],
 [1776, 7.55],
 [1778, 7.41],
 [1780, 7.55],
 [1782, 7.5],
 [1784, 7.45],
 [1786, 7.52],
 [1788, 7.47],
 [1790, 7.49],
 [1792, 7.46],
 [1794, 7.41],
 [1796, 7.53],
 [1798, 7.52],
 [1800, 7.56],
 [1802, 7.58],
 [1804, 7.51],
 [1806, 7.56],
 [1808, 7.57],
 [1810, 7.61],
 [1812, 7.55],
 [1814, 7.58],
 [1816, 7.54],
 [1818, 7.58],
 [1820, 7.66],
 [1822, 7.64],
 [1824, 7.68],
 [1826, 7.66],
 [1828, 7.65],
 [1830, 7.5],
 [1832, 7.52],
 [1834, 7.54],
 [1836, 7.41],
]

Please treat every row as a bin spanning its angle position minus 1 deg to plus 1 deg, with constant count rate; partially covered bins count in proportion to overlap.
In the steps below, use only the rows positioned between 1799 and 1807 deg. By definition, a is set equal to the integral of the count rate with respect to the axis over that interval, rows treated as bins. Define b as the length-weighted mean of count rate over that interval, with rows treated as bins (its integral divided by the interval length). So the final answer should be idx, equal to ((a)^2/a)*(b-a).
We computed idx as -3194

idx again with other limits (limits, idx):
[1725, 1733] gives -3620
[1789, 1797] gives -3127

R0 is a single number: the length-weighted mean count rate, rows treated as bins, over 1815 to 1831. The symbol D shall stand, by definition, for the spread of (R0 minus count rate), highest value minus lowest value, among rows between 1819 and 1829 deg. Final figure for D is 0.040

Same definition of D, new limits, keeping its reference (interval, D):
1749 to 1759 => 0.250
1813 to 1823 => 0.120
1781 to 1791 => 0.070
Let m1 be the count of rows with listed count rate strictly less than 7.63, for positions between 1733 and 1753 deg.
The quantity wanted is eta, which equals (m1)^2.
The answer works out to 0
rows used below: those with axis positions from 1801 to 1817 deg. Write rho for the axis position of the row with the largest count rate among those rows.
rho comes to 1810 deg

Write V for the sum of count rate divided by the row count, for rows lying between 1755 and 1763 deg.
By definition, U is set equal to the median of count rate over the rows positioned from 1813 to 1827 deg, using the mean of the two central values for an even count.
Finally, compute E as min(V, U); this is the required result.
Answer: 7.62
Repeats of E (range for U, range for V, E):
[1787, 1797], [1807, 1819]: 7.47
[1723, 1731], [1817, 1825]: 7.64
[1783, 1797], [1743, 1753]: 7.47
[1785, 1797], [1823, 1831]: 7.48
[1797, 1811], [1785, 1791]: 7.49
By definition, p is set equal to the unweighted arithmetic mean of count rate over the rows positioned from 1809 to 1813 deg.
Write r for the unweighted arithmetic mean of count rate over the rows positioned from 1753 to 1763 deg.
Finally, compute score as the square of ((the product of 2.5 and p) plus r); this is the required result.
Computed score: 706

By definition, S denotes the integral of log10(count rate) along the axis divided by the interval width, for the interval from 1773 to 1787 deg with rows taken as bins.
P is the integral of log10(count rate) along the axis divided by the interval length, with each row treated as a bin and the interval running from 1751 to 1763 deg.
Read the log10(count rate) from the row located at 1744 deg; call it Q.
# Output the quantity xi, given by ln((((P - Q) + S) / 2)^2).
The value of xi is -1.69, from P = 0.883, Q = 0.897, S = 0.875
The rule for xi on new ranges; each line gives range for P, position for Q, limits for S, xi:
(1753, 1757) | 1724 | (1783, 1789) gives -1.71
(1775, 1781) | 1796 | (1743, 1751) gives -1.61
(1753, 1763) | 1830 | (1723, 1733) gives -1.57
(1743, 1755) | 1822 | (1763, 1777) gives -1.63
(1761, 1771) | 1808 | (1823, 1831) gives -1.64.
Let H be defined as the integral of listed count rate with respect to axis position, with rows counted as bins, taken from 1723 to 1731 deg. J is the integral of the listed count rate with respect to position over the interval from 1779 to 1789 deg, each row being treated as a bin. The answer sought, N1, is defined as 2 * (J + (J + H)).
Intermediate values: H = 64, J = 75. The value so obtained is 429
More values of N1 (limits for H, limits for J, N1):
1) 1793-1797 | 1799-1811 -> 423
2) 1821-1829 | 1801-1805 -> 243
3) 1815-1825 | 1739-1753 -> 592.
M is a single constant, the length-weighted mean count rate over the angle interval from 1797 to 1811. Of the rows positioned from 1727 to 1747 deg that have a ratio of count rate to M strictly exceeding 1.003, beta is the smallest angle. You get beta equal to 1728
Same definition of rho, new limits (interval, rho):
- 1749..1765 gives 1750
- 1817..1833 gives 1824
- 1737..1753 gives 1740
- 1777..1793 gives 1780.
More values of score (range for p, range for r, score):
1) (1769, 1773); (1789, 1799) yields 690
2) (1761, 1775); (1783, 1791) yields 696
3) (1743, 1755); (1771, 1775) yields 728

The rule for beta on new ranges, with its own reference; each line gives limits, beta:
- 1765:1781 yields 1766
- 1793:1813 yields 1810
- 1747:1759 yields 1748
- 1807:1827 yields 1810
